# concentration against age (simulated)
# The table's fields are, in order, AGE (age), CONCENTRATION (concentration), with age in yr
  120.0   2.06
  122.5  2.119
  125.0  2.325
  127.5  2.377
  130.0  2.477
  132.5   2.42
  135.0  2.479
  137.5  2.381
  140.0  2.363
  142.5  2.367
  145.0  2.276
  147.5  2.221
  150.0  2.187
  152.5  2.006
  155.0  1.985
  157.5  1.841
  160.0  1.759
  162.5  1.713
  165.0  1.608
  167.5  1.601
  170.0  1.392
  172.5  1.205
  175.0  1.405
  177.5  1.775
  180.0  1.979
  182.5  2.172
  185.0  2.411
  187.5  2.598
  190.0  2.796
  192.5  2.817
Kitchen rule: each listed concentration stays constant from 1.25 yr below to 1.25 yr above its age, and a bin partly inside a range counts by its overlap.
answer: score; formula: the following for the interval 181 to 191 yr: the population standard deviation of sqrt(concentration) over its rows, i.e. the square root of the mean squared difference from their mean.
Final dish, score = 0.073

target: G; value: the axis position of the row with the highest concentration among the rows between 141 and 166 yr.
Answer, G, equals 142.5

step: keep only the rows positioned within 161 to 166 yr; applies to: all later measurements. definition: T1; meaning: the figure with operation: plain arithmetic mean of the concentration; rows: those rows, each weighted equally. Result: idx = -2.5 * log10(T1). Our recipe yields -0.55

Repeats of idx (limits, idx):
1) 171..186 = -0.65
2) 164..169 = -0.51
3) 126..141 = -0.96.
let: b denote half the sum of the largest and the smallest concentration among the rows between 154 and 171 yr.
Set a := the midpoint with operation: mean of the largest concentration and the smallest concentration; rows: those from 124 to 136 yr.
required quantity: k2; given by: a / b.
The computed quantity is 1.42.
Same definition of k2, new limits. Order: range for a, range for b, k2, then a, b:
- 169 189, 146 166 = 0.99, 1.90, 1.9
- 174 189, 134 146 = 0.84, 2.00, 2.4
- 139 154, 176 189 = 1.00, 2.19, 2.2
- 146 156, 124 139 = 0.88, 2.10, 2.4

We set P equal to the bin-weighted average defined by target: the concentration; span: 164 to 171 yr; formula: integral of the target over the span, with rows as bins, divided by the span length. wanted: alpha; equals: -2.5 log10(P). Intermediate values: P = 1.5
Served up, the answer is -0.47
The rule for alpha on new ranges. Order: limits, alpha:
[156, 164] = -0.62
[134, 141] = -0.95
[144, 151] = -0.87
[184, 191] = -1.04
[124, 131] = -0.95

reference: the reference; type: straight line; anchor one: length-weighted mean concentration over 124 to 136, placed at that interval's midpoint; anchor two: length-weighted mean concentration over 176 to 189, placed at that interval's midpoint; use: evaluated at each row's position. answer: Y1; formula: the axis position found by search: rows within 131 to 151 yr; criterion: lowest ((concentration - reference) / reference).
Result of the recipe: 150.0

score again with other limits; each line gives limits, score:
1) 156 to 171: 0.057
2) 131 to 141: 0.014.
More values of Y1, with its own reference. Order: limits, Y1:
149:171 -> 170.0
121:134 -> 122.5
